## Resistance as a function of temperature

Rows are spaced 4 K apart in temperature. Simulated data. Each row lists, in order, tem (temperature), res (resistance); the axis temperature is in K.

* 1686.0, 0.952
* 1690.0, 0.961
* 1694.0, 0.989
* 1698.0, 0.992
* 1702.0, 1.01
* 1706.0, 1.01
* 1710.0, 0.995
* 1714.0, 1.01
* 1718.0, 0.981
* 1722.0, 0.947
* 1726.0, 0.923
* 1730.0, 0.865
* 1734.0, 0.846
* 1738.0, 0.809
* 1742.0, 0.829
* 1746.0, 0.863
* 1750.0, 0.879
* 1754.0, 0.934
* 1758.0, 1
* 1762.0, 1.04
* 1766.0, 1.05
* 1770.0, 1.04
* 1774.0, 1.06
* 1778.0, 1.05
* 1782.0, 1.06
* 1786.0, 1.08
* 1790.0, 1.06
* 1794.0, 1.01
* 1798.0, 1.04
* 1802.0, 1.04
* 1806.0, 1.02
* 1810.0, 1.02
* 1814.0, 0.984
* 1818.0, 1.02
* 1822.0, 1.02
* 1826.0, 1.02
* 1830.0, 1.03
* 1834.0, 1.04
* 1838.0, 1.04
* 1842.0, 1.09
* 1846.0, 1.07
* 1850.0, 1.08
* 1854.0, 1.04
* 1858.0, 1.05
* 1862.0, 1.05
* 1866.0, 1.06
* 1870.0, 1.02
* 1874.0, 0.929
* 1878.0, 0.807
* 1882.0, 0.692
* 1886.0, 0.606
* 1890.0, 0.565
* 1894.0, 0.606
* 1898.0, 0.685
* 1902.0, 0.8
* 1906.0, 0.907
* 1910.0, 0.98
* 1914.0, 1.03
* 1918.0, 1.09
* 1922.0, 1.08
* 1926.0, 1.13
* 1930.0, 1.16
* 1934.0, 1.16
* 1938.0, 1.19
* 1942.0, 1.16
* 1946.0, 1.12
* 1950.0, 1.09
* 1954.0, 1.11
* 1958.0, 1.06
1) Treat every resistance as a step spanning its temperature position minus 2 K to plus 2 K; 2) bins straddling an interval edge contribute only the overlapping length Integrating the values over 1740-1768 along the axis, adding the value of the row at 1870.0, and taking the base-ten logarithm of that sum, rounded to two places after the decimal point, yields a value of 1.44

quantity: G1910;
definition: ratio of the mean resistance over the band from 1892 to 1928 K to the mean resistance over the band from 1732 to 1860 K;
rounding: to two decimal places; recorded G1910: 0.92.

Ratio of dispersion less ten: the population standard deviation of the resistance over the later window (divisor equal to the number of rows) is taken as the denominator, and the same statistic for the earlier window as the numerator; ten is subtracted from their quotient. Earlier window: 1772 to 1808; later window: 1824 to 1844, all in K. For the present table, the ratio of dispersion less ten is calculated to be -9.15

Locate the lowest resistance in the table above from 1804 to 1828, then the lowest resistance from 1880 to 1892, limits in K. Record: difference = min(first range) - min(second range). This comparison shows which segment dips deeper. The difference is 0.42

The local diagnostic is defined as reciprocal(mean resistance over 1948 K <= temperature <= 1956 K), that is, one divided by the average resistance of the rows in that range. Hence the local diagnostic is 0.909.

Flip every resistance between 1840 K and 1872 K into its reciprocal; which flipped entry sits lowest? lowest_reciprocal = 0.92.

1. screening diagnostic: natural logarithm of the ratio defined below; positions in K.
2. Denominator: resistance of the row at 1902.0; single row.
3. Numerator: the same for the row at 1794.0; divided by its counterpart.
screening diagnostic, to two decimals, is 0.23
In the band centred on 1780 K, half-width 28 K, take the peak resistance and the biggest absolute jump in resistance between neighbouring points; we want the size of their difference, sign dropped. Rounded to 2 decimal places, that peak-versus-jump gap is 1.01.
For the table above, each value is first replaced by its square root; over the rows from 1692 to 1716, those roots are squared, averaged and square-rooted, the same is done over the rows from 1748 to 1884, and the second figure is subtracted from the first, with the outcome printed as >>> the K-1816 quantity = -0.01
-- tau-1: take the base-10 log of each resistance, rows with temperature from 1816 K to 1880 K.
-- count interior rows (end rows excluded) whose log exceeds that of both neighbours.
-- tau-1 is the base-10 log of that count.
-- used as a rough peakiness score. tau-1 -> 0.5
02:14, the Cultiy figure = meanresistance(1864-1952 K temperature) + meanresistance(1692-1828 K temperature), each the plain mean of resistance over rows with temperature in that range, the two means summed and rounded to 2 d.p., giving 1.93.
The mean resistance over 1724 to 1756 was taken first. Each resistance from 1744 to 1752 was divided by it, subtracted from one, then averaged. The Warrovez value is 0.00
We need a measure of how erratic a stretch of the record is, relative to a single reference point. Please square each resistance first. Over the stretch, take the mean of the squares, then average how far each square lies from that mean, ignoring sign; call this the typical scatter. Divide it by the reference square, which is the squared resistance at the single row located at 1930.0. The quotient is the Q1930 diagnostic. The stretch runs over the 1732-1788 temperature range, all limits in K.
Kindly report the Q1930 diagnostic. 0.13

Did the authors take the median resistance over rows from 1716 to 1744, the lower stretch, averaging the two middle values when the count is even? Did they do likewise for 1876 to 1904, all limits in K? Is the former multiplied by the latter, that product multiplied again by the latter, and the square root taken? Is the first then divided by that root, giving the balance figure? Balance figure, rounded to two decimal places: 1.36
